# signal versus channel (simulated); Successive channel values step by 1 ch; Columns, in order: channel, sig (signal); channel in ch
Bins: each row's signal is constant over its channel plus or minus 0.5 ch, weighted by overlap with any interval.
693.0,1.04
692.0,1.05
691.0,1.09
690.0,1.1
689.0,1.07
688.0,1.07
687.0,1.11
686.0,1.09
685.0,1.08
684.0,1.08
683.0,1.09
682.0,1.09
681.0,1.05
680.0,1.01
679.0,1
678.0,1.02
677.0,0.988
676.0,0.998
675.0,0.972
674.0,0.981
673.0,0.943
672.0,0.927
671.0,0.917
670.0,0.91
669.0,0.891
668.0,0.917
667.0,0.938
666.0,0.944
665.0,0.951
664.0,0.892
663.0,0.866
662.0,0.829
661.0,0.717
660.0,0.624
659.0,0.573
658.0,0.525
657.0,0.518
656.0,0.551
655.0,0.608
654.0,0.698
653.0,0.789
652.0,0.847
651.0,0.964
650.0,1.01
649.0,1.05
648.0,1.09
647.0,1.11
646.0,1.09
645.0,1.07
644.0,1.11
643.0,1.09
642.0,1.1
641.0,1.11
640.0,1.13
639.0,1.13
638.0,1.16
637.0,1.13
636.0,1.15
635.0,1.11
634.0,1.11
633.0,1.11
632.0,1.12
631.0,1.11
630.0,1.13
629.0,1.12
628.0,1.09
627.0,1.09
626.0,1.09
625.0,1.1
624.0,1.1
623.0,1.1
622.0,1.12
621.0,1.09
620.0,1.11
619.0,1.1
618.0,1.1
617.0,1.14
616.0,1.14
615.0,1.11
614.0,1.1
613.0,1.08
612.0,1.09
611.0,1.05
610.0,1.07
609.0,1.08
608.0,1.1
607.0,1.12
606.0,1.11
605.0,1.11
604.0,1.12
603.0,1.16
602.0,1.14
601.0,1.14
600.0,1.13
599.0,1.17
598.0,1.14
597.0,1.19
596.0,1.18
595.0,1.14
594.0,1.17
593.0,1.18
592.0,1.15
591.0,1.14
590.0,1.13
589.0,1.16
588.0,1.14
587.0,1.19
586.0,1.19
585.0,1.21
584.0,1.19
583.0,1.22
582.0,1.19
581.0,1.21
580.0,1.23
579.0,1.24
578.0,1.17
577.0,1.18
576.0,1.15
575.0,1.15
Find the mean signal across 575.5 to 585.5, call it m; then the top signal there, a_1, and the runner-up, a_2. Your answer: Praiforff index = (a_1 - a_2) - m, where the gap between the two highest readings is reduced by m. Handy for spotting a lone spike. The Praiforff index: -1.19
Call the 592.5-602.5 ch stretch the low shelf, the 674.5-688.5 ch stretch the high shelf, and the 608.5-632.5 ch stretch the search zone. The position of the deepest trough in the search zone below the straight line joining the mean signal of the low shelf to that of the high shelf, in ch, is 611.0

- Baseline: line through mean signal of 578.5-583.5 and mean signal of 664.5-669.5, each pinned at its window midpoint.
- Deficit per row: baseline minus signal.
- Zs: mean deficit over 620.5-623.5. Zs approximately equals -0.02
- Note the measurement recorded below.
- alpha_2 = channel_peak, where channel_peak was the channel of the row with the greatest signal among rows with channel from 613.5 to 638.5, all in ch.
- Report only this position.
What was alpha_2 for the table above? 638.0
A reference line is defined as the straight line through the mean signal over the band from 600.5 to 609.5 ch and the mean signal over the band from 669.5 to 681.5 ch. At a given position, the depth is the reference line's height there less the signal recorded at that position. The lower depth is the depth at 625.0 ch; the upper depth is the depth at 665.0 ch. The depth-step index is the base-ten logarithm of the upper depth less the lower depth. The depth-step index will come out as -1.17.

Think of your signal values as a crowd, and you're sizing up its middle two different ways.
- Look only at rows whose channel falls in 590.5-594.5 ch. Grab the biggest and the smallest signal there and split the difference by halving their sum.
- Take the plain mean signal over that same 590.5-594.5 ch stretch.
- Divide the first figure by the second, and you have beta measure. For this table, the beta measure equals 1.000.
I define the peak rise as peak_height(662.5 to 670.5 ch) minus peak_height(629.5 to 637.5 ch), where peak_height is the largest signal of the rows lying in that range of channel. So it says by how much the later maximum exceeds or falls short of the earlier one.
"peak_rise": -0.20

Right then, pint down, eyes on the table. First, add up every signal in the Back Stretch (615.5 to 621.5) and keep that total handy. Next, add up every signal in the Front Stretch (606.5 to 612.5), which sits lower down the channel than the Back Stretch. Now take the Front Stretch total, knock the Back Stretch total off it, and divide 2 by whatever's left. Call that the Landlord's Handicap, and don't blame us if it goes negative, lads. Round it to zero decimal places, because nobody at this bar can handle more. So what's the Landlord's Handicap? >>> -12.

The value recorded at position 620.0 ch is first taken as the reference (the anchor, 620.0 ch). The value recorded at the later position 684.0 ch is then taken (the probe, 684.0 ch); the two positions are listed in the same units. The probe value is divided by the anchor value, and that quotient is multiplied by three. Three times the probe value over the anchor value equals 2.9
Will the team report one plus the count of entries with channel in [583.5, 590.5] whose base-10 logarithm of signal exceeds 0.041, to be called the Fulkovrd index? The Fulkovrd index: 8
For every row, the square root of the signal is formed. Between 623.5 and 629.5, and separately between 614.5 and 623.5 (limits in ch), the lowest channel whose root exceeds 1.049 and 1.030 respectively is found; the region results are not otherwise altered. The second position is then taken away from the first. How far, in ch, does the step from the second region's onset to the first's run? 14 ch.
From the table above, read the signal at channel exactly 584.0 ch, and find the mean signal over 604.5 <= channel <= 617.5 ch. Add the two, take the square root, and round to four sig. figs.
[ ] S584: 1.513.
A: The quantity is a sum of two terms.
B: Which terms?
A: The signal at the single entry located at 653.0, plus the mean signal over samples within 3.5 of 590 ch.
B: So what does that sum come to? 1.94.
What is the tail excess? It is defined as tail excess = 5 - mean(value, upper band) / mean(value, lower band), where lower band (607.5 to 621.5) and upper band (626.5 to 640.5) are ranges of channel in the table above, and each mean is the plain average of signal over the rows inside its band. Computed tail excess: 3.98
